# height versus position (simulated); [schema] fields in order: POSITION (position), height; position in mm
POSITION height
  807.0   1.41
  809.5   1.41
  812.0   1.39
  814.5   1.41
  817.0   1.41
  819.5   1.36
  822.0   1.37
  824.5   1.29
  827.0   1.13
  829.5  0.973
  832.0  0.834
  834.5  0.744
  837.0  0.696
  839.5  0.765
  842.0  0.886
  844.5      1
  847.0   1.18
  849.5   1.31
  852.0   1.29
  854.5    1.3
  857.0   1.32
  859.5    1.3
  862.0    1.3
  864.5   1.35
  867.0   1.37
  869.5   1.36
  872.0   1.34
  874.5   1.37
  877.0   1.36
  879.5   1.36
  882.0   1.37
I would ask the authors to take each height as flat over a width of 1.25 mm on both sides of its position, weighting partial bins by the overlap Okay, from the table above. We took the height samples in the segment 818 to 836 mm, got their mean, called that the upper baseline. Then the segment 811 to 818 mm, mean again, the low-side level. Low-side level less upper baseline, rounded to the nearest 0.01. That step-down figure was 0.30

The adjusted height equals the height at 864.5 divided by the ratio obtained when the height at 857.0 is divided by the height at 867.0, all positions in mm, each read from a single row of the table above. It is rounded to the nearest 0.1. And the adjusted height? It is 1.4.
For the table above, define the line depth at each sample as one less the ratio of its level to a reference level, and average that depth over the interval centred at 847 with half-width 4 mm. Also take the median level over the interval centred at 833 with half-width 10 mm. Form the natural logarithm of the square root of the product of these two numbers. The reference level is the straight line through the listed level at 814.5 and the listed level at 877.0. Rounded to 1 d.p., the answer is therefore -1.0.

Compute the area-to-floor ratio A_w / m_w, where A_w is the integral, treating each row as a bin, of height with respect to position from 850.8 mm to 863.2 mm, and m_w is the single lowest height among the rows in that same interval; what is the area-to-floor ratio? 13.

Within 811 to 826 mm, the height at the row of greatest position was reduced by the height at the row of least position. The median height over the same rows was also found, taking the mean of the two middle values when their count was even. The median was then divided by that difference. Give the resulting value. -14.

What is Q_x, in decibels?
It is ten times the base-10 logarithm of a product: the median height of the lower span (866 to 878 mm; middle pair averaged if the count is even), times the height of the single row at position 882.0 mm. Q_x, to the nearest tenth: 2.7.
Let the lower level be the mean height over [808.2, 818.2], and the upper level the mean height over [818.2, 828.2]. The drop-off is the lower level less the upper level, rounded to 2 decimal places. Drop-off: 0.12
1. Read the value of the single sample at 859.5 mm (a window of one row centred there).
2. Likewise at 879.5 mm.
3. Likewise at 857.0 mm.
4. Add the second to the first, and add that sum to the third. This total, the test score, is 3.98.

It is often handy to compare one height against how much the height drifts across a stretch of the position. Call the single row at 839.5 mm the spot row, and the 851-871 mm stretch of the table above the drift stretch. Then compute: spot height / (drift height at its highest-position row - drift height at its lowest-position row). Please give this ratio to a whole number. 11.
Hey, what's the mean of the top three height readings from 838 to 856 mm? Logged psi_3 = 1.30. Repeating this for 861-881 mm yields 1.37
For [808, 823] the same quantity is 1.41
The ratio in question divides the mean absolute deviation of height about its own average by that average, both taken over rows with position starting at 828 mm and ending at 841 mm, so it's 0.10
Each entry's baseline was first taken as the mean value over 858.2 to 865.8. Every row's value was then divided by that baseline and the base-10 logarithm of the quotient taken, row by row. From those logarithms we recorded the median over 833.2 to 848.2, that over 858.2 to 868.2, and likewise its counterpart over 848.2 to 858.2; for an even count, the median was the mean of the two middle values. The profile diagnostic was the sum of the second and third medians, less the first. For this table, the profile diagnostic 0.2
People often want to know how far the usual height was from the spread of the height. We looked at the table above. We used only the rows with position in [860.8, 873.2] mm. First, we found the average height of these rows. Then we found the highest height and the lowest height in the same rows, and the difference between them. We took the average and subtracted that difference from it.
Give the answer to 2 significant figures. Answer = 1.3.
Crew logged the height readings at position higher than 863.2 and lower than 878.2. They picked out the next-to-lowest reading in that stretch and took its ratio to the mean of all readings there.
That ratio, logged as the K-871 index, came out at 0.994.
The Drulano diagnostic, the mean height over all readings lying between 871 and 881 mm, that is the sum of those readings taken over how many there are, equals 1.36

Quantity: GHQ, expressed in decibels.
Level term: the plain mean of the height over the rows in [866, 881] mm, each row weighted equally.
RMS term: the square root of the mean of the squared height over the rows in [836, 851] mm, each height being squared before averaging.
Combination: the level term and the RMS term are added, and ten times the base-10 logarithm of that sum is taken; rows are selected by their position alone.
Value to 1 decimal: 3.7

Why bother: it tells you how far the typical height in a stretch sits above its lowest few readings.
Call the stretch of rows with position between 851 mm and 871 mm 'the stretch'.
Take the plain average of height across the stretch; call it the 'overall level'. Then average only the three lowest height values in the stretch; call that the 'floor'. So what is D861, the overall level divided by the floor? 1.02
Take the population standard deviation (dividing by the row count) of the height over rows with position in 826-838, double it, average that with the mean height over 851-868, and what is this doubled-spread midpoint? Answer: 0.818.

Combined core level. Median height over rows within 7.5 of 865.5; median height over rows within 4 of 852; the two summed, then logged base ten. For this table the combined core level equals 0.42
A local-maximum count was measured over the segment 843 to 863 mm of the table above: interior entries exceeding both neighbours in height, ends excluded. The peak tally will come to 2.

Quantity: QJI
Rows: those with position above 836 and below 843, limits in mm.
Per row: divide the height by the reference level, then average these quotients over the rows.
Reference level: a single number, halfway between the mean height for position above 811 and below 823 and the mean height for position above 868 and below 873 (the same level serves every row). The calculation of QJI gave 0.57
